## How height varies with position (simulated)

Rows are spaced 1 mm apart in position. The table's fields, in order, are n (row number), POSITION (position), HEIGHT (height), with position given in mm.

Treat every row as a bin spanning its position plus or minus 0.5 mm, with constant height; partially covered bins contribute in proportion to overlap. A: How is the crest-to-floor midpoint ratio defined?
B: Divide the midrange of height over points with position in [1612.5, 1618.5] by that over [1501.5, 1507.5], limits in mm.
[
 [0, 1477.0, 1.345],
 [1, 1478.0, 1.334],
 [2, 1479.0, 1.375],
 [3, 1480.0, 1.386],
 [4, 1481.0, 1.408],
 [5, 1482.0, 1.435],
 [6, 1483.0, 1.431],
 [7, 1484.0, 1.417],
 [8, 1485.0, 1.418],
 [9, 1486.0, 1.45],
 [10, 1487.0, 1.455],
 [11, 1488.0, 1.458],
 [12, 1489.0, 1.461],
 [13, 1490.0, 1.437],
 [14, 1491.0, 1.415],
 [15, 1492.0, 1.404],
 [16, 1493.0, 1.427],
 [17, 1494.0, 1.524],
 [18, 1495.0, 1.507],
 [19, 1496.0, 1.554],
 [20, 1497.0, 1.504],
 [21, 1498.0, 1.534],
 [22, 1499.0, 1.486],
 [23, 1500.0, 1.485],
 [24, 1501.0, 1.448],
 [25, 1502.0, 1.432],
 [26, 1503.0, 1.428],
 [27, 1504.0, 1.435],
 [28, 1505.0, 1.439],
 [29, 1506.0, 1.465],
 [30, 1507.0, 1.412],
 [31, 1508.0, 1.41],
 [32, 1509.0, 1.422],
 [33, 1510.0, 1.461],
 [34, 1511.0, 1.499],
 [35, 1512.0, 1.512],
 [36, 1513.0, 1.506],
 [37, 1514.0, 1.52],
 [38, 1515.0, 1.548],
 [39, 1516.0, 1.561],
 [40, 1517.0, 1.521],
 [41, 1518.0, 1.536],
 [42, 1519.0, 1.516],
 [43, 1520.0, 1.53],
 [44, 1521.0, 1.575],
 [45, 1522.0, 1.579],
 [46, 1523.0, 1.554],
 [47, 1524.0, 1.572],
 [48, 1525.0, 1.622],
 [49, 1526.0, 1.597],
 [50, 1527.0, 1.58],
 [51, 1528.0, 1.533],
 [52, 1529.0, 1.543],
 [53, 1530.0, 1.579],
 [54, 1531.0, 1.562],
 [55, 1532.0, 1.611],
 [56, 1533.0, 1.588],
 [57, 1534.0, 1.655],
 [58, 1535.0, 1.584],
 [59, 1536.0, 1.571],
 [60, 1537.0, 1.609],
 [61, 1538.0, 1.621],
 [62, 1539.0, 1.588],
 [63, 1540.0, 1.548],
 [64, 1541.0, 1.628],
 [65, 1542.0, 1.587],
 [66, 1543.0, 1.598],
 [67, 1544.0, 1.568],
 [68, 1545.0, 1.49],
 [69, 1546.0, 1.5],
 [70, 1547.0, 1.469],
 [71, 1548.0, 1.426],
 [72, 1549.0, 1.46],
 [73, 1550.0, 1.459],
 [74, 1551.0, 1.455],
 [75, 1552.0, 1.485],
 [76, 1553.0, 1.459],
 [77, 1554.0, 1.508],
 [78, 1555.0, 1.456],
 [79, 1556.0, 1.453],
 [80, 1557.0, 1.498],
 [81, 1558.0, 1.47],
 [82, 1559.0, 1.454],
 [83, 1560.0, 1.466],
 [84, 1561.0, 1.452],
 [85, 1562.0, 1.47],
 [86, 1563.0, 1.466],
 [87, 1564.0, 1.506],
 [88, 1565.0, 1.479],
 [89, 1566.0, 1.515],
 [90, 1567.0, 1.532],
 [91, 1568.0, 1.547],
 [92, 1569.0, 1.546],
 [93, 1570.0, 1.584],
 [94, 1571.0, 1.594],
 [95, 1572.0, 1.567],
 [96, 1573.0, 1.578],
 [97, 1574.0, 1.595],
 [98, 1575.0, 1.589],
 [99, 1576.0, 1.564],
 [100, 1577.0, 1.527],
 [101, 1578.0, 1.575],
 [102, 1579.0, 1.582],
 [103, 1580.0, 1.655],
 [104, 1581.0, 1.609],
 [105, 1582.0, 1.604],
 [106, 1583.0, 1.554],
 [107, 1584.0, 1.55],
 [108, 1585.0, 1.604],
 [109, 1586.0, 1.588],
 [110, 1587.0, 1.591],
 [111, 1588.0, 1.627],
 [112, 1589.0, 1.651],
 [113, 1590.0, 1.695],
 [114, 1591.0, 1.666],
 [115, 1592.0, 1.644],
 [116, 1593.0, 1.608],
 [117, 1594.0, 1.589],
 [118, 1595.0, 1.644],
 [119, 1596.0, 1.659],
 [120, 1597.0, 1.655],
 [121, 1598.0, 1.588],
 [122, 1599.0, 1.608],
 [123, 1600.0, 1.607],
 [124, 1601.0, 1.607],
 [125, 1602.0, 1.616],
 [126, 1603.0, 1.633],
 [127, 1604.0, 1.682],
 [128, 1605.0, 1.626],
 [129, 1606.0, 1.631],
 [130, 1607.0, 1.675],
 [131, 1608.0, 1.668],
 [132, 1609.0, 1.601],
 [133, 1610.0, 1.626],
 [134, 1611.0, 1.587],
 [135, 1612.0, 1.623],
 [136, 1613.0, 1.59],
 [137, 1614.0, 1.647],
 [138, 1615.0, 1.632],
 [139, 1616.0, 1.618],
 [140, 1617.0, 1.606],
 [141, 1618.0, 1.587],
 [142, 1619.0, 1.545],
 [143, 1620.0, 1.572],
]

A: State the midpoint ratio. 1.12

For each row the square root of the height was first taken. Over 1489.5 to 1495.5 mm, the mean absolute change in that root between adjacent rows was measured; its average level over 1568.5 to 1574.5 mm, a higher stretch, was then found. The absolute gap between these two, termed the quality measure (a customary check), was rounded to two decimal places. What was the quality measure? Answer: 1.24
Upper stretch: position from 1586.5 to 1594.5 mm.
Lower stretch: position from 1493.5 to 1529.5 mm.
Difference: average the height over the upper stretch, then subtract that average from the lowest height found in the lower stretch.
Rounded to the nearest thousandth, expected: -0.224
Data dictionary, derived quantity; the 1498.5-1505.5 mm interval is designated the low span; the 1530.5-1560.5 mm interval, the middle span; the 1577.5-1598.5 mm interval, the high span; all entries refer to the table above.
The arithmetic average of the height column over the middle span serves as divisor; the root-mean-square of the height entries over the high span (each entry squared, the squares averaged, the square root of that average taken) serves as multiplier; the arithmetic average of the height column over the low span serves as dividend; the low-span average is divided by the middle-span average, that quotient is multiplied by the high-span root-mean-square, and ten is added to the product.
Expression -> 11.5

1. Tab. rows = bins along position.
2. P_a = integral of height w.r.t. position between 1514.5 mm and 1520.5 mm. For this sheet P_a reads 9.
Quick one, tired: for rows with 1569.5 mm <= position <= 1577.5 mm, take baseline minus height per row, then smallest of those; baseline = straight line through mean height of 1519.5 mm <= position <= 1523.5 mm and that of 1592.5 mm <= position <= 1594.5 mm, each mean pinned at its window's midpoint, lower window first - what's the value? -0.01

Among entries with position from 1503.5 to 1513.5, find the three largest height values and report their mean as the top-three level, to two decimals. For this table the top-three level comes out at 1.51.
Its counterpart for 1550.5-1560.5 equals 1.50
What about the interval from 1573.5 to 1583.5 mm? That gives 1.62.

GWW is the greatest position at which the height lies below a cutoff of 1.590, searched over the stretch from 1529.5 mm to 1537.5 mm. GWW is 1536.0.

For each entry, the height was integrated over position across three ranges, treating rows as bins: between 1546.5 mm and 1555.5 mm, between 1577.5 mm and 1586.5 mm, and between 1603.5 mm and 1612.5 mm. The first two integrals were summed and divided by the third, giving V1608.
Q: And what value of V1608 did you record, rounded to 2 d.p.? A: 1.87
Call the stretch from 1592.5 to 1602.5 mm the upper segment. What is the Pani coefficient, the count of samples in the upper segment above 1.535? 10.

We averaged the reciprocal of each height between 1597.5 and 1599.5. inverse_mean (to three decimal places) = 0.626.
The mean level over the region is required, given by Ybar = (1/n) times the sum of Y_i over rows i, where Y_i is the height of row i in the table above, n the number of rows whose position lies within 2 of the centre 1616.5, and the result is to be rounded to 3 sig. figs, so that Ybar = 1.61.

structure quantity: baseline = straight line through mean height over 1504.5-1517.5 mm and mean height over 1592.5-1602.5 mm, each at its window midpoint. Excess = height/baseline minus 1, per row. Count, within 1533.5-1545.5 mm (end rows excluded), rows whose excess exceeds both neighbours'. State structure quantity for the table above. 3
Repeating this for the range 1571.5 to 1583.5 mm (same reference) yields 2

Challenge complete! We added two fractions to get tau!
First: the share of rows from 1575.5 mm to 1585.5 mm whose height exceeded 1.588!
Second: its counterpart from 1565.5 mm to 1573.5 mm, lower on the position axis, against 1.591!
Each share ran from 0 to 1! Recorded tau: 0.5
